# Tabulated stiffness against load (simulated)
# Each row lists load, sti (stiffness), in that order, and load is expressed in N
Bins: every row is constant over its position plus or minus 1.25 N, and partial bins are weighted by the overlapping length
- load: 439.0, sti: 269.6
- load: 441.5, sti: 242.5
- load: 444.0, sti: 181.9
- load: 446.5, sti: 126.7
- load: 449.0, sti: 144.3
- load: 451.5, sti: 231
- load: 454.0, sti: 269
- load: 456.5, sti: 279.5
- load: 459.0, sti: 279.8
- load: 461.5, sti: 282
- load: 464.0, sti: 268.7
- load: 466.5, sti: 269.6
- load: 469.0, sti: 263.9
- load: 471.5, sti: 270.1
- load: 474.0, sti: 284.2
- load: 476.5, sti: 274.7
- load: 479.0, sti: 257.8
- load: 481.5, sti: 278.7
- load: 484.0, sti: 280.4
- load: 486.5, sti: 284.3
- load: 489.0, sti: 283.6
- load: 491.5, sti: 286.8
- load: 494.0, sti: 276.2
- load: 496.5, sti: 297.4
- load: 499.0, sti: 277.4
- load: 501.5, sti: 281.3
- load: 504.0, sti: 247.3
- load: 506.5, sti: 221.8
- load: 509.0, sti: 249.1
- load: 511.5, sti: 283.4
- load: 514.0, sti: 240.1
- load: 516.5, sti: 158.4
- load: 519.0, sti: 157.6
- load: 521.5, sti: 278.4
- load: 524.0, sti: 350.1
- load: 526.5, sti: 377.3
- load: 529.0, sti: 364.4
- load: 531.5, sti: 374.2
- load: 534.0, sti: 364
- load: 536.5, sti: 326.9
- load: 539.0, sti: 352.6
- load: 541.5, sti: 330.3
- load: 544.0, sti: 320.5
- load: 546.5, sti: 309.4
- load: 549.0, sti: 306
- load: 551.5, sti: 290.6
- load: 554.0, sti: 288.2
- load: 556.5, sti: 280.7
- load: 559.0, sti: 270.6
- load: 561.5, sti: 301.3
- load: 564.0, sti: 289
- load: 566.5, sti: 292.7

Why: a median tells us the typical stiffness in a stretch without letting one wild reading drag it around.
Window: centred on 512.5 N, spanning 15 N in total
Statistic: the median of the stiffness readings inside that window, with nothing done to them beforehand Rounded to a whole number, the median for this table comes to 231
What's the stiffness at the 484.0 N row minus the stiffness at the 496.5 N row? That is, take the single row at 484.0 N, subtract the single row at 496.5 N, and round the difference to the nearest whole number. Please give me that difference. -17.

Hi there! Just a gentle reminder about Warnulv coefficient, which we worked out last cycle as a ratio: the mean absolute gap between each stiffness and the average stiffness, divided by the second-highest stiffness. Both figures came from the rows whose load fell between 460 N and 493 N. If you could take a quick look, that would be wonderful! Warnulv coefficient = 0.027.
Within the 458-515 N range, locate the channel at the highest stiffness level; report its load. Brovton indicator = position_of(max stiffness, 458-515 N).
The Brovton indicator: 496.5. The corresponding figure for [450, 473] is 461.5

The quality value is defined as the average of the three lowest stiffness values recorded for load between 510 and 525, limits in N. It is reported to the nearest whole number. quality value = 185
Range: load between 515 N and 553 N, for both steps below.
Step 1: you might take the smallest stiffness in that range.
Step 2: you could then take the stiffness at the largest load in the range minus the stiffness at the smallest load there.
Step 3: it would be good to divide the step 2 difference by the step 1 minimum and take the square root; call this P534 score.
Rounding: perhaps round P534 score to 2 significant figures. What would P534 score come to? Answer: 0.92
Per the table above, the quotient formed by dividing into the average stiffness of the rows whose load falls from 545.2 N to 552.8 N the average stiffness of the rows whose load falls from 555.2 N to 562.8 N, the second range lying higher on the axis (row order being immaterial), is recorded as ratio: 1.06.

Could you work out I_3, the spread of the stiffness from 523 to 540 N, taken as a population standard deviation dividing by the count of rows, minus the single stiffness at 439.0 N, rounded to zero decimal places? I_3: -254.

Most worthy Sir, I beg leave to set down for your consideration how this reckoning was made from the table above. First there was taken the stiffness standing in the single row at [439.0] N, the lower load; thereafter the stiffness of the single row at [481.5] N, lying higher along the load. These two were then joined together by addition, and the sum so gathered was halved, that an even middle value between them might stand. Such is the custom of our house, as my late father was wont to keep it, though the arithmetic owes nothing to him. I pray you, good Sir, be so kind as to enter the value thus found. 274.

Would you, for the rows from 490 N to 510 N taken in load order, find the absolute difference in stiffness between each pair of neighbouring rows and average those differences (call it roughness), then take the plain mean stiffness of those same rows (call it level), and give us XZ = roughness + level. 288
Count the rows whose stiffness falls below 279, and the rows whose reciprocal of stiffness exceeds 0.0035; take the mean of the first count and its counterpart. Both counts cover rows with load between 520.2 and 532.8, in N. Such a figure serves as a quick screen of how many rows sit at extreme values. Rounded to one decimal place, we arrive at 1.0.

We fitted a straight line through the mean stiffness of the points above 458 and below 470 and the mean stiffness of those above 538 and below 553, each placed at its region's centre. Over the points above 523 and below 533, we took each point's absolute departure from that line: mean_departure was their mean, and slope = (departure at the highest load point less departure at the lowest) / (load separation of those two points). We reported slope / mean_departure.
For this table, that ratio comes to 0.05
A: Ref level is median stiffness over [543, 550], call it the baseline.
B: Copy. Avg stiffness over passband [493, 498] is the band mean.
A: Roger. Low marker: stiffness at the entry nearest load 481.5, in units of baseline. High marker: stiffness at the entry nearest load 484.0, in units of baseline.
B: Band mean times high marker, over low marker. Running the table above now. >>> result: 289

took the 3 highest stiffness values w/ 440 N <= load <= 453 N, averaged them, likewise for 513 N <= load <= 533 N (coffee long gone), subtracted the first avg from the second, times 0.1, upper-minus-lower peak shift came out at 15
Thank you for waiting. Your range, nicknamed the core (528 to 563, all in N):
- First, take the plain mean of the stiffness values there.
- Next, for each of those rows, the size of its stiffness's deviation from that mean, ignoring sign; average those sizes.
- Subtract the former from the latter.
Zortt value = -292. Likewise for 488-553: -249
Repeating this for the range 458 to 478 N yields -268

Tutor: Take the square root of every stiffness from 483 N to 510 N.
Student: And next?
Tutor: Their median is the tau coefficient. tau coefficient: 16.7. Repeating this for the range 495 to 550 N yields 17.4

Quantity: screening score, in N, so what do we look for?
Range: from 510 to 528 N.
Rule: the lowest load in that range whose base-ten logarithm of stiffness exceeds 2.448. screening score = 511.5 N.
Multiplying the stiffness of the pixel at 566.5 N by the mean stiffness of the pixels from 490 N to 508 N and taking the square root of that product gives 281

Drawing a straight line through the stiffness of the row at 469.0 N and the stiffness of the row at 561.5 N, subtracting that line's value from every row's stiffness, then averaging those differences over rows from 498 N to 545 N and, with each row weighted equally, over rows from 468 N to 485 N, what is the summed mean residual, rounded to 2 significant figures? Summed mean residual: 13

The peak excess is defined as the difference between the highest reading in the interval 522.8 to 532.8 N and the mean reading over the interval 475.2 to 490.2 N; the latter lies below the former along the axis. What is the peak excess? 101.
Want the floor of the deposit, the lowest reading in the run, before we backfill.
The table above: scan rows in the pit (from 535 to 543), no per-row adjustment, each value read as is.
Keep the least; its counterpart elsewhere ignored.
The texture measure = 326.9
